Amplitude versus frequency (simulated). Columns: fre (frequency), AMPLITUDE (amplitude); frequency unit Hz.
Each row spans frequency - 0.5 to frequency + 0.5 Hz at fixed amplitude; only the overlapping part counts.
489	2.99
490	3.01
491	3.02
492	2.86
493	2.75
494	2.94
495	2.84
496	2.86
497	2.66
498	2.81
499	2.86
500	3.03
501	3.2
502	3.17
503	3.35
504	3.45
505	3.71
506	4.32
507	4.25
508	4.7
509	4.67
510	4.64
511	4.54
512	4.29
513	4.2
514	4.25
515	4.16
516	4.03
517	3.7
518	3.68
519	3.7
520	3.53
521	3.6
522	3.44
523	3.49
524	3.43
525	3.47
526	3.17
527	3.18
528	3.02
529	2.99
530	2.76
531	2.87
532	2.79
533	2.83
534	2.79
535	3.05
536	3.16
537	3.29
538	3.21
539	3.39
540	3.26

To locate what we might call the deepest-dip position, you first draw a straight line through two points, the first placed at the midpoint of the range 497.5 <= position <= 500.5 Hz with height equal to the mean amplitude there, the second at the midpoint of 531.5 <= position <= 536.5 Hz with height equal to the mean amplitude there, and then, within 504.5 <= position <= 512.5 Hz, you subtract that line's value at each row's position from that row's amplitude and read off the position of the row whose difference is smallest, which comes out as 505 Hz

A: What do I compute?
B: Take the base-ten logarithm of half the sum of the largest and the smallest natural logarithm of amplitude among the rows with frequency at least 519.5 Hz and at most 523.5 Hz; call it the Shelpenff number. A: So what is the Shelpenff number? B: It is 0.10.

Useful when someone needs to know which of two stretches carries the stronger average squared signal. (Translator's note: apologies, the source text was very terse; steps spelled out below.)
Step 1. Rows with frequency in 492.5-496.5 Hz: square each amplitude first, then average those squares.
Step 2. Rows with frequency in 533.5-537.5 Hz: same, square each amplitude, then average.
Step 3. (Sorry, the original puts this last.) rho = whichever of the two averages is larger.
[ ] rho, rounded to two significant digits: 9.5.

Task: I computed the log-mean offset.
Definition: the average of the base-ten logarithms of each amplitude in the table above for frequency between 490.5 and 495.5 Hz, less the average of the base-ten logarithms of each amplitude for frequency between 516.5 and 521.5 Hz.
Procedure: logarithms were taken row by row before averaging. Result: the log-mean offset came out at -0.10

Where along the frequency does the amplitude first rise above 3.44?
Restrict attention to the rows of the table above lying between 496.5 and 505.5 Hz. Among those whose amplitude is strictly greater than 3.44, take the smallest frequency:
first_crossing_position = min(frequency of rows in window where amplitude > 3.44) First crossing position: 504 Hz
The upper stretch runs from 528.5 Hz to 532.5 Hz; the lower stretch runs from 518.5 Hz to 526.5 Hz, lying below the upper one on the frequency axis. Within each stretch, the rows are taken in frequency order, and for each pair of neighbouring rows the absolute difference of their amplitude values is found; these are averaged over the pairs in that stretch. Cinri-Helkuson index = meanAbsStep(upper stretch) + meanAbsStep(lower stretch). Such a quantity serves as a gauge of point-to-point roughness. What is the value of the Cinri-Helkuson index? 0.261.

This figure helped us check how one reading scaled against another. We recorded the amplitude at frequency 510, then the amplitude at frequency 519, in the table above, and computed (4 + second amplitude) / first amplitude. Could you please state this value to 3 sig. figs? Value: 1.66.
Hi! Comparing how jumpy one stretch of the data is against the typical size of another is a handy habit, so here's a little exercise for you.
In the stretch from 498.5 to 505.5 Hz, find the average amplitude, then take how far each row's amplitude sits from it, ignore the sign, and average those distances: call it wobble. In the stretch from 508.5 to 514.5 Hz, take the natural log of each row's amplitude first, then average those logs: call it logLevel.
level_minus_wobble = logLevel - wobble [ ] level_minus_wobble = 1.27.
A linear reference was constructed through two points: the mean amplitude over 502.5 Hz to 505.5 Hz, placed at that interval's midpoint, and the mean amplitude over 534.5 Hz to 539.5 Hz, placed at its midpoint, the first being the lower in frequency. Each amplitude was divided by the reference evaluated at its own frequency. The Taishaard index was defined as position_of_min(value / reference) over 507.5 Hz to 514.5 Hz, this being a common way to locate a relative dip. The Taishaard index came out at 513 Hz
